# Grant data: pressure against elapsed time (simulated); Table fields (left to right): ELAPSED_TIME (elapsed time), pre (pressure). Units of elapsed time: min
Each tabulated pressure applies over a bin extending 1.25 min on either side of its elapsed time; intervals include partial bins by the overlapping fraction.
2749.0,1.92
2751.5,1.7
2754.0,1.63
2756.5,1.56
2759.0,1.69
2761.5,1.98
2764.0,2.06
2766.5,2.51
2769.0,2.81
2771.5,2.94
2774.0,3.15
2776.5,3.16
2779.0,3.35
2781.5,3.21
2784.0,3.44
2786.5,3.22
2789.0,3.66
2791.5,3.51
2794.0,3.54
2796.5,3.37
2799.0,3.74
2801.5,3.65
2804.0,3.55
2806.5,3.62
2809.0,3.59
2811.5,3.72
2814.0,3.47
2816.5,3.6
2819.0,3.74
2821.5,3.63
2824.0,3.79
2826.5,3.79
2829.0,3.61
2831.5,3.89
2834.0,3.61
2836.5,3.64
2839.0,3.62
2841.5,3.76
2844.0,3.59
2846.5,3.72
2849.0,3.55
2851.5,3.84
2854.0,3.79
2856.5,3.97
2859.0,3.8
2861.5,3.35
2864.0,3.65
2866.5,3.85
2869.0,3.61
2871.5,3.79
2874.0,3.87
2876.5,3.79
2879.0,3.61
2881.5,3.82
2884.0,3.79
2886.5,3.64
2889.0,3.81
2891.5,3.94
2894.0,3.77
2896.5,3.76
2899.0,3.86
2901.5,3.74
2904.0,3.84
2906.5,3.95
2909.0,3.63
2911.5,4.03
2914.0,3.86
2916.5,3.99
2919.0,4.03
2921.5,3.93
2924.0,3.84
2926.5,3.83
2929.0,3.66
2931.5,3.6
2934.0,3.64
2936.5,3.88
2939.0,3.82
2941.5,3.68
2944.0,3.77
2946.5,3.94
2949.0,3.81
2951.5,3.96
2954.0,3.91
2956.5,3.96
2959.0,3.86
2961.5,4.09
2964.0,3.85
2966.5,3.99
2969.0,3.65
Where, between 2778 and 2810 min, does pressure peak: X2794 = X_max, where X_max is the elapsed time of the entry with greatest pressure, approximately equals 2799.0 min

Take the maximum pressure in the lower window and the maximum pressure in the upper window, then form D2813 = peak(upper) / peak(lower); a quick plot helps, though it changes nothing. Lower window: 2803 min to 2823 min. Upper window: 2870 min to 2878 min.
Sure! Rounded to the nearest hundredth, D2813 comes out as 1.03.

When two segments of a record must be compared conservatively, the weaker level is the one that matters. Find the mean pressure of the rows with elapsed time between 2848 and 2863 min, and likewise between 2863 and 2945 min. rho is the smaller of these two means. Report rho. 3.72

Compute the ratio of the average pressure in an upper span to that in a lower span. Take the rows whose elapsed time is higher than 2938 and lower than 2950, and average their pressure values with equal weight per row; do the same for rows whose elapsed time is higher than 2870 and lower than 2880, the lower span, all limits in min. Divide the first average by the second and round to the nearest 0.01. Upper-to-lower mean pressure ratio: 1.01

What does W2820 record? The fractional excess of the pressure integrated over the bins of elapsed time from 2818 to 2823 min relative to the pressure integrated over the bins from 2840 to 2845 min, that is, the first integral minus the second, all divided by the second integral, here 0.003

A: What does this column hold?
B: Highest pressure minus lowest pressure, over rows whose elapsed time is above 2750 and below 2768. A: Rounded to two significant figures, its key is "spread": 0.95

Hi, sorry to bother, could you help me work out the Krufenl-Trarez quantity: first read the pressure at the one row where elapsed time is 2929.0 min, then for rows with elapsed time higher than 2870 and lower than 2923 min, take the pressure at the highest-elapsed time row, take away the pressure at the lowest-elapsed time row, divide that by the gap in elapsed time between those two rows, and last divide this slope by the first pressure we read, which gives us 0.001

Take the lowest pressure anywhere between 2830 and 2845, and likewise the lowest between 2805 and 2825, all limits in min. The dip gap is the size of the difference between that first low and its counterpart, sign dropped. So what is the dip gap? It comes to 0.12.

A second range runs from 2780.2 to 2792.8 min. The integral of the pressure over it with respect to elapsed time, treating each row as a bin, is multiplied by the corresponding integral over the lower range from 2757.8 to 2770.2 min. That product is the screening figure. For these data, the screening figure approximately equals 1177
